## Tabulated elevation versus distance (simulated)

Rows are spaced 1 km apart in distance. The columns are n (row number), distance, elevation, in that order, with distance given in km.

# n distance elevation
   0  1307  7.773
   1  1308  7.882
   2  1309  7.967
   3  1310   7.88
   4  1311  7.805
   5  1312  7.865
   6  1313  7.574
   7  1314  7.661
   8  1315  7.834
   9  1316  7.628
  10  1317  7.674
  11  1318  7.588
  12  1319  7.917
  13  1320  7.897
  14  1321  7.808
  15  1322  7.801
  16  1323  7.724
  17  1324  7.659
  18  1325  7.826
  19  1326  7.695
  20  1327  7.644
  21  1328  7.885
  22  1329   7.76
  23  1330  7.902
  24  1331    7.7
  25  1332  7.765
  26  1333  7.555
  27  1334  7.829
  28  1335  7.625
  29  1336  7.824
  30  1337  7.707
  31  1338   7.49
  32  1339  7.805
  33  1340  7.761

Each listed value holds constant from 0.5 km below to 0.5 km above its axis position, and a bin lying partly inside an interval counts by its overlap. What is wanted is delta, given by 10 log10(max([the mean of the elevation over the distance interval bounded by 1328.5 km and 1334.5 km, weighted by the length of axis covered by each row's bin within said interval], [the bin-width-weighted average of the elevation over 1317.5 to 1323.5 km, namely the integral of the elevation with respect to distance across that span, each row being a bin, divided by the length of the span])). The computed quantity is 8.91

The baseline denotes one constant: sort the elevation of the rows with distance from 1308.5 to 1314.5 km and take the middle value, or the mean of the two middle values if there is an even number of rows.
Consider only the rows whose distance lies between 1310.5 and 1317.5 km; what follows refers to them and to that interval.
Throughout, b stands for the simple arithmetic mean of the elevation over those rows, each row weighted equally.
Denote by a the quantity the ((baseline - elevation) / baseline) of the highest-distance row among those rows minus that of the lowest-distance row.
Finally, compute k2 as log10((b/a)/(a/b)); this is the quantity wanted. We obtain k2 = 5.3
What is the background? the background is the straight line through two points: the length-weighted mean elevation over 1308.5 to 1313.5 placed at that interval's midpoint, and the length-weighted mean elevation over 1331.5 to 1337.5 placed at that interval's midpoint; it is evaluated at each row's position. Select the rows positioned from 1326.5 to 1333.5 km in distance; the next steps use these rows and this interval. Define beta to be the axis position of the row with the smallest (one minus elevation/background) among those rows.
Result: 1330 km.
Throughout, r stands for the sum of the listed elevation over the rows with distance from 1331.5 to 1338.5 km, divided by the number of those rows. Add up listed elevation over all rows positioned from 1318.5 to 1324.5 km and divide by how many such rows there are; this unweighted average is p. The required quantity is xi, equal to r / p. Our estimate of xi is 0.985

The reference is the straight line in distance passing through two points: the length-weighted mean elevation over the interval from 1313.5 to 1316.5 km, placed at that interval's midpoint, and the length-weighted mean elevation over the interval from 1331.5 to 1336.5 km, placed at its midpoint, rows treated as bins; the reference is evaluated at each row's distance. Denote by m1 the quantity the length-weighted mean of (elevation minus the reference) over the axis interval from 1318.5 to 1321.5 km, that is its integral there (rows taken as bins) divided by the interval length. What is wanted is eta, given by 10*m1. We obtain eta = 1.6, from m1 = 0.163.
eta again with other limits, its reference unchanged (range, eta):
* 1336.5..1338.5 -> -1.2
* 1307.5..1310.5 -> 2.1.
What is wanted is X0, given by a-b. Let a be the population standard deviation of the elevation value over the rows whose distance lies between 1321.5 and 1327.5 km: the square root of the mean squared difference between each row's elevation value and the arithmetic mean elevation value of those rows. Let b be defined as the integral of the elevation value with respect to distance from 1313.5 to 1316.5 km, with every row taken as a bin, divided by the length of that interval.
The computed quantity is -7.64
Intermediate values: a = 0.068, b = 7.71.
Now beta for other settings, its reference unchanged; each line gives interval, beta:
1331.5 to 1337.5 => 1336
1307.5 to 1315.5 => 1309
